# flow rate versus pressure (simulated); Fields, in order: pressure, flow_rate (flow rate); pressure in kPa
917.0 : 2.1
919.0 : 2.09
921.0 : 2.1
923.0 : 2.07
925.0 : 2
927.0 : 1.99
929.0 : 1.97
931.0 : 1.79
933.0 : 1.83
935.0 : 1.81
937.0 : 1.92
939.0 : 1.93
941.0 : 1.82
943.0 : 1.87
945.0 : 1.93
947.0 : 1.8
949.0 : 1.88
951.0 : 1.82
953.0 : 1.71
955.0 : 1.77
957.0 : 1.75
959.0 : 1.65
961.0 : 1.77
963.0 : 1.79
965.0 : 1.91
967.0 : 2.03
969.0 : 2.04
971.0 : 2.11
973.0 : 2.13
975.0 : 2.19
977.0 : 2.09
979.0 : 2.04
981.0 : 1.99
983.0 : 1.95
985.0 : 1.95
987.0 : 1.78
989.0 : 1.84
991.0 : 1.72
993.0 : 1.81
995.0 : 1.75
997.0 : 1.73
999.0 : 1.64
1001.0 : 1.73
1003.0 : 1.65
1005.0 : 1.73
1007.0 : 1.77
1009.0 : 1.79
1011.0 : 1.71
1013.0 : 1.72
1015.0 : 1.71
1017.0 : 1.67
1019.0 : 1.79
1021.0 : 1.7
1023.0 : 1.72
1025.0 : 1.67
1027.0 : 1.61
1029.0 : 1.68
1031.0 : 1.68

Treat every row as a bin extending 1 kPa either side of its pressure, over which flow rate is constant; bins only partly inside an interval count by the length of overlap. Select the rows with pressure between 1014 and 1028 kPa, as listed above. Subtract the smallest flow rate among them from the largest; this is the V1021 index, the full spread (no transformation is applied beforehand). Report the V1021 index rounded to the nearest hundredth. 0.18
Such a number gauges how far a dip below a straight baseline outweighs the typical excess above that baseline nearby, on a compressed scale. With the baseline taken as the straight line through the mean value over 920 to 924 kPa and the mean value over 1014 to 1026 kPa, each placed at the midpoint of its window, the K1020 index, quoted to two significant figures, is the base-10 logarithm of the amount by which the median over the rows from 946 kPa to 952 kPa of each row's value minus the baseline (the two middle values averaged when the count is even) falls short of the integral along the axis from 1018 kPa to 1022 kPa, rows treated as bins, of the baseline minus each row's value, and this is -1.9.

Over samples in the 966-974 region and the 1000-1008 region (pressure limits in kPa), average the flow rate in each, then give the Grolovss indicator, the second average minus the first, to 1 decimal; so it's -0.4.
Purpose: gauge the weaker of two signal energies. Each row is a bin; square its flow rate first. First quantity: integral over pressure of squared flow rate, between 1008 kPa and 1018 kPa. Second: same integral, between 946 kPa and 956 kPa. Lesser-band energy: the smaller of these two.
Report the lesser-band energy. 29.6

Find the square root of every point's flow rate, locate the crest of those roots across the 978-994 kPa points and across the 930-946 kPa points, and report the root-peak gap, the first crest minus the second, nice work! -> 0.04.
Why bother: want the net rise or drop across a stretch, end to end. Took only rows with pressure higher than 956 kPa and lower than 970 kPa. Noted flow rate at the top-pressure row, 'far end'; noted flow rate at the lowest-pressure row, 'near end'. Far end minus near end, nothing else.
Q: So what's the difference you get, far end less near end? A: 0.29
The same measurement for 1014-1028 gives -0.10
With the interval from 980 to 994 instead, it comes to -0.18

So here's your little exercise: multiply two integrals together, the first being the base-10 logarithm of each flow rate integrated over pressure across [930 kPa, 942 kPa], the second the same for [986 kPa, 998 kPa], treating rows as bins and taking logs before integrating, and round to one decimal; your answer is 9.5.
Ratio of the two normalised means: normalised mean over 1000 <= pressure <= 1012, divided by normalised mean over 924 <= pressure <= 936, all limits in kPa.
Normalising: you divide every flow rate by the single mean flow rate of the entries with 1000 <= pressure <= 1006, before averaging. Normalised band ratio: 0.91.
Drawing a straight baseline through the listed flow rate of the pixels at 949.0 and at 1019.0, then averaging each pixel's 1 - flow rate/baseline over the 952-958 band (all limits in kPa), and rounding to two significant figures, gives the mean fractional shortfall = 0.069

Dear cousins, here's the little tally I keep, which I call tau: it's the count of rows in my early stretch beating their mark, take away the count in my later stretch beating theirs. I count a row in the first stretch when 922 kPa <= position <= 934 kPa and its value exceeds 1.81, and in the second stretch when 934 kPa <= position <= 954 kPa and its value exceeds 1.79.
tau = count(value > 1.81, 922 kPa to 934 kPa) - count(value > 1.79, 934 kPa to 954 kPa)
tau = -4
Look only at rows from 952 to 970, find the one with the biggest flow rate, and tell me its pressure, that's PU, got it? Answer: 969.0 kPa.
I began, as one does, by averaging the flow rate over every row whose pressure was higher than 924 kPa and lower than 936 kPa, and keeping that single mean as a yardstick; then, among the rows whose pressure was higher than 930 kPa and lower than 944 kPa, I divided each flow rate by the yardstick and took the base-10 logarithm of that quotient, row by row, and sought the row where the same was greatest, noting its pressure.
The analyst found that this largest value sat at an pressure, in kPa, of 939.0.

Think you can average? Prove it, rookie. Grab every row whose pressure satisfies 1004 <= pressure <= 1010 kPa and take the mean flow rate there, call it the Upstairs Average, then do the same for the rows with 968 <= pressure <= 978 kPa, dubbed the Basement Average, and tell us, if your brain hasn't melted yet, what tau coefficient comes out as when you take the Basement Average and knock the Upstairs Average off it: 0.35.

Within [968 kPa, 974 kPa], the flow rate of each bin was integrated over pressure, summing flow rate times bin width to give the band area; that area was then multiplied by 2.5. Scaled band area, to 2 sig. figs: 31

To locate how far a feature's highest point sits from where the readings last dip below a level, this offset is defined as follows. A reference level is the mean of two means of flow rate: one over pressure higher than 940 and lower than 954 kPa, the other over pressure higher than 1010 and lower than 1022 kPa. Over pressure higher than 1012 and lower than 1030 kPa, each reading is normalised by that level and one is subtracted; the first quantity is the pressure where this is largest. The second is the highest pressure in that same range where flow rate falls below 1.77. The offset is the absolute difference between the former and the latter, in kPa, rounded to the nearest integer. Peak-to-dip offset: 10 kPa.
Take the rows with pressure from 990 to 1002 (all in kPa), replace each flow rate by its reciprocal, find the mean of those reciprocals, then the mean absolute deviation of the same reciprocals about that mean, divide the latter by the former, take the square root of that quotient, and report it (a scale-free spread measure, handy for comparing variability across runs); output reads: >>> 0.140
